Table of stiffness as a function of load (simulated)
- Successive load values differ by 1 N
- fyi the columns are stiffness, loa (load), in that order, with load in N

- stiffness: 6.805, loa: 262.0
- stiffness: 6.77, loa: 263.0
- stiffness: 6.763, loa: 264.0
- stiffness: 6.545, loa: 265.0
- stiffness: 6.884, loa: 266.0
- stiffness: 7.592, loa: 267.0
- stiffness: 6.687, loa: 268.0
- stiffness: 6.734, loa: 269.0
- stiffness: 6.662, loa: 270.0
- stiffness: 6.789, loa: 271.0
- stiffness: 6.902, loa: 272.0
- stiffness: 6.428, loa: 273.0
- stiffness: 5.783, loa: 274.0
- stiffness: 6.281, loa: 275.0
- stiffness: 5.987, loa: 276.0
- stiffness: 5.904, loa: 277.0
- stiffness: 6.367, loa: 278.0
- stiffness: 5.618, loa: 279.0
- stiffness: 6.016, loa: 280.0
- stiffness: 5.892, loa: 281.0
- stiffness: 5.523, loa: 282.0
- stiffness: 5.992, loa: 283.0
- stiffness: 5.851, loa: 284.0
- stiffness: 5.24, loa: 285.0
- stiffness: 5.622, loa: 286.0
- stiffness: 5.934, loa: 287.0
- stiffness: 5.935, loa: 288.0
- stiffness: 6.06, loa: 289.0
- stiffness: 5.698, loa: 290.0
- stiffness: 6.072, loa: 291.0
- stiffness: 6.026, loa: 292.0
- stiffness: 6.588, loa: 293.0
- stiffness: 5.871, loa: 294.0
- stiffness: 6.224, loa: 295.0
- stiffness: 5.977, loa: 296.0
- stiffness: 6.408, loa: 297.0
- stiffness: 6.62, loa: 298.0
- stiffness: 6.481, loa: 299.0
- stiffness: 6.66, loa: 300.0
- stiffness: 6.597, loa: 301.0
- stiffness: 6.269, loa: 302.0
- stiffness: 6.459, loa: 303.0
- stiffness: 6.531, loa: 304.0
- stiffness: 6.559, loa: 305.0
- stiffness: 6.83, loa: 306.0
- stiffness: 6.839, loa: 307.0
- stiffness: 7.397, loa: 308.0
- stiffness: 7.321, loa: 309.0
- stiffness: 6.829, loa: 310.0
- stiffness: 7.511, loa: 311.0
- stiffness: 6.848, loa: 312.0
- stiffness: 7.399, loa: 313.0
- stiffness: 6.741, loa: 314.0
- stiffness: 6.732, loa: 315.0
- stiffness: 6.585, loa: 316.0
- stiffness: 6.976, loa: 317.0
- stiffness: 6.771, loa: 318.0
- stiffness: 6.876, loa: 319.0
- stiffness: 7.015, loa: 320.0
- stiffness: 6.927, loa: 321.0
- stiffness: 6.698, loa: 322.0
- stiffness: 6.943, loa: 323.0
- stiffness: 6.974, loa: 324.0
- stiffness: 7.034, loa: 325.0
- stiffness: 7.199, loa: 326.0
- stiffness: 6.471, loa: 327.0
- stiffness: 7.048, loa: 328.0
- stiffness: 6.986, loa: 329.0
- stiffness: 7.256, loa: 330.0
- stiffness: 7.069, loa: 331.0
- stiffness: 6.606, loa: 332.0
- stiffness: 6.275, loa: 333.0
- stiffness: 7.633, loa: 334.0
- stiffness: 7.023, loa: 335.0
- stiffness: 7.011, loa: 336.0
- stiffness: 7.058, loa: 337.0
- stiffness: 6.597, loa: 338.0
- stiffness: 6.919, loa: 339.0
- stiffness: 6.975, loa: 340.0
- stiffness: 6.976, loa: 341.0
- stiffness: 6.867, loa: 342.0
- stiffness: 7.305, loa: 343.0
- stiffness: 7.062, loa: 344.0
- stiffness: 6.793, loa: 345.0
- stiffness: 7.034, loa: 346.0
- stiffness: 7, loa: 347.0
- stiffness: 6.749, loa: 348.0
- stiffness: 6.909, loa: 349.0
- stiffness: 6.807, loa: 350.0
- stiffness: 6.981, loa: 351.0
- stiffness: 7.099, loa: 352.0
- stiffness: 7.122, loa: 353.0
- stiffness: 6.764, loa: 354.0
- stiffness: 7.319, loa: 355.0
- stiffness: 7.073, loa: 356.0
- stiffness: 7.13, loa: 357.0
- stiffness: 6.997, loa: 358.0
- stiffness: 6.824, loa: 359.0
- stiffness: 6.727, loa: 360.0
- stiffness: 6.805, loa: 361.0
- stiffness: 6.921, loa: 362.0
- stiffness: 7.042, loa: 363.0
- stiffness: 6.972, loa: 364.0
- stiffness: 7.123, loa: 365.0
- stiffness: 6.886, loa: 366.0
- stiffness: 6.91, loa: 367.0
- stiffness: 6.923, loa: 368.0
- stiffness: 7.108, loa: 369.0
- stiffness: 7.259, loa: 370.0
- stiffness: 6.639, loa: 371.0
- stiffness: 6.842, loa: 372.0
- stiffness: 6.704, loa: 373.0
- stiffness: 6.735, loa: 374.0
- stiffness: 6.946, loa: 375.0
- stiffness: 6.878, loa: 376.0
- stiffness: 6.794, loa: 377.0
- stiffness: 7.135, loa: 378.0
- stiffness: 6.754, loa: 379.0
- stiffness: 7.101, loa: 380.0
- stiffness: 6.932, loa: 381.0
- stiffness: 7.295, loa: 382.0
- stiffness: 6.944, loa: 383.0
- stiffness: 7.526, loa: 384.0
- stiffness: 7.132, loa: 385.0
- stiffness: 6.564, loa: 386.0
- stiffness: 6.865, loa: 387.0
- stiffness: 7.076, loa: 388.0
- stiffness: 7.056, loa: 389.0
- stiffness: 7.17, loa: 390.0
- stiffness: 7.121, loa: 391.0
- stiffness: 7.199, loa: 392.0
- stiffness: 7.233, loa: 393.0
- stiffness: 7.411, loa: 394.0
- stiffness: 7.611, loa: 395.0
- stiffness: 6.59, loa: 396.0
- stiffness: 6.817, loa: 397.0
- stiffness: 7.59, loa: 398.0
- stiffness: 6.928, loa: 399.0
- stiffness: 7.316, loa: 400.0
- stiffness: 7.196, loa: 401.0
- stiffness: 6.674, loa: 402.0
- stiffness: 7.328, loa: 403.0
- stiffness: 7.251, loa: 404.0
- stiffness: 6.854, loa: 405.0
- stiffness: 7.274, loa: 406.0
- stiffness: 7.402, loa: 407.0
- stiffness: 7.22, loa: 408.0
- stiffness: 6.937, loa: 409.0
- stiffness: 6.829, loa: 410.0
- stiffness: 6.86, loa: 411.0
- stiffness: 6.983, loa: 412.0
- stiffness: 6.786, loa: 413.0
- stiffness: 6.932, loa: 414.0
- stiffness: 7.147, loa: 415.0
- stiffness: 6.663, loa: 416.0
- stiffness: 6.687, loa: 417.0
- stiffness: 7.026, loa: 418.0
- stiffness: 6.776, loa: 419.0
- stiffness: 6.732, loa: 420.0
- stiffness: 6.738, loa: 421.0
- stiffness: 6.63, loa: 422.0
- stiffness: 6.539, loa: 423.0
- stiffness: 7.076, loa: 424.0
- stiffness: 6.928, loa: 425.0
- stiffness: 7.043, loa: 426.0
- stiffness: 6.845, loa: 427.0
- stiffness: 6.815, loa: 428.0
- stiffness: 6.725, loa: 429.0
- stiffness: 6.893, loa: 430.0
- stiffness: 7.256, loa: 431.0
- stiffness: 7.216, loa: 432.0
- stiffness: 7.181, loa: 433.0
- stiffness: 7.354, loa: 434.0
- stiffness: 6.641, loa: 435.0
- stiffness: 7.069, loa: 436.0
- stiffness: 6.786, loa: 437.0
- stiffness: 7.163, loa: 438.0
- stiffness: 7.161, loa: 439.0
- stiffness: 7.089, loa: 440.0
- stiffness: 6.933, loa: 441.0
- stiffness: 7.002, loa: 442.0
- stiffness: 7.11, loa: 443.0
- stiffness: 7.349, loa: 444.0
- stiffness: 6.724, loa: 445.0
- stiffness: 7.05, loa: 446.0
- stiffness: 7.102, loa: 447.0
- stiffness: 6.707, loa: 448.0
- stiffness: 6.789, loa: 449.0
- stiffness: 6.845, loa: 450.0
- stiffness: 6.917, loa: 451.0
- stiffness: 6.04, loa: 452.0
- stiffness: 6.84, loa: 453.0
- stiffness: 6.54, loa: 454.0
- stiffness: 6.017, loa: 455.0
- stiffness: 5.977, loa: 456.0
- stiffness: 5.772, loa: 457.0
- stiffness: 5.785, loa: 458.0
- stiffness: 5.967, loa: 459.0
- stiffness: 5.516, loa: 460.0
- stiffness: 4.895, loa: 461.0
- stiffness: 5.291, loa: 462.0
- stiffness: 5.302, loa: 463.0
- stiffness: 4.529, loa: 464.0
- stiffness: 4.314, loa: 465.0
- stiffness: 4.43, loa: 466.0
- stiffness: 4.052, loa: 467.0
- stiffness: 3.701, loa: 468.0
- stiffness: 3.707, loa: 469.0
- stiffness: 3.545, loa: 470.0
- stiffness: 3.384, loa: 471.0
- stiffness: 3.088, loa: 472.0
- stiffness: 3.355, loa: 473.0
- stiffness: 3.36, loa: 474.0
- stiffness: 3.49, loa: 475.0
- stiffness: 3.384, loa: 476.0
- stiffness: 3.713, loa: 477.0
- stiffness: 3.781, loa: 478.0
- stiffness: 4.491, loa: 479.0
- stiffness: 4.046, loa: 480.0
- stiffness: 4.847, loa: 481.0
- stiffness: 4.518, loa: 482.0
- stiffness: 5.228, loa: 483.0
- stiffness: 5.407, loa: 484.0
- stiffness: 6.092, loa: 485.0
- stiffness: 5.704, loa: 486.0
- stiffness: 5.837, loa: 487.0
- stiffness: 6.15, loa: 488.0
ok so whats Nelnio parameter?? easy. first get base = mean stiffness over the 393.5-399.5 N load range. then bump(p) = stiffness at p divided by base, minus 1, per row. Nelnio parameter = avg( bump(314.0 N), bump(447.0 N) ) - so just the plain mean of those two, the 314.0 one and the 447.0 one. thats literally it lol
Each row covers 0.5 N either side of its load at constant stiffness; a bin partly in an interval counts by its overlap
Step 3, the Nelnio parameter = -0.03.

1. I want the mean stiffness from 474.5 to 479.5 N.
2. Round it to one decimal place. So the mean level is 3.8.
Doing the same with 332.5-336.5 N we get 7.0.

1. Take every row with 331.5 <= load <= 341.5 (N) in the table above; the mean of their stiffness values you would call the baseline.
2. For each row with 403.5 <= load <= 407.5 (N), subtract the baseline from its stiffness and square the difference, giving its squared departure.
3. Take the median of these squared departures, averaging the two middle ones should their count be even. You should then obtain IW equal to 0.13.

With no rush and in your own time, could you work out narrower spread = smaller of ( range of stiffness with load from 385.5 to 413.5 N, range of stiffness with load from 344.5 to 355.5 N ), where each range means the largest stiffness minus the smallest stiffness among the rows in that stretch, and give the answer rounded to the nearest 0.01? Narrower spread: 0.57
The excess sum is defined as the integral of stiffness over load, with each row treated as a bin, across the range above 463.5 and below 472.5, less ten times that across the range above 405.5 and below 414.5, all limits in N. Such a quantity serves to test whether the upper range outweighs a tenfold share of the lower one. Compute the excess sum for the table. -597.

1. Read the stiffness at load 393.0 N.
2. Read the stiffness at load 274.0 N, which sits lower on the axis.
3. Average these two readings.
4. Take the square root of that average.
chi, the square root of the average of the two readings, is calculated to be 2.55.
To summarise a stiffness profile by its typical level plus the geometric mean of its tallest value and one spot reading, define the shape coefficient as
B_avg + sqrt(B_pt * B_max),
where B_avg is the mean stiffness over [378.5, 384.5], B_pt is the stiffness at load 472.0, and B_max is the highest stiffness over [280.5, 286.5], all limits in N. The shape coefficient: 11.4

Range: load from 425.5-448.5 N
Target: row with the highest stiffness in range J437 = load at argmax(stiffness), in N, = 434.0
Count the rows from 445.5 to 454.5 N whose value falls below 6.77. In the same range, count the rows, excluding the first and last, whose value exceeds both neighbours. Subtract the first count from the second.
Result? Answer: 0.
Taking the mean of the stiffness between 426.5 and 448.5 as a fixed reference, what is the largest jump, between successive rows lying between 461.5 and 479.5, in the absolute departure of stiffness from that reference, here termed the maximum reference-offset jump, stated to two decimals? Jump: 0.77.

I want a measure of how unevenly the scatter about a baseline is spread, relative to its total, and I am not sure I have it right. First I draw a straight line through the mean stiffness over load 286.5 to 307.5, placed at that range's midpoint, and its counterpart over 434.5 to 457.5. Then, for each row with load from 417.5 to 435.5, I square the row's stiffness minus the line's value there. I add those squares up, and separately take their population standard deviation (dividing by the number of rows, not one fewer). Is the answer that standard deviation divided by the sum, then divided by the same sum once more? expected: 0.041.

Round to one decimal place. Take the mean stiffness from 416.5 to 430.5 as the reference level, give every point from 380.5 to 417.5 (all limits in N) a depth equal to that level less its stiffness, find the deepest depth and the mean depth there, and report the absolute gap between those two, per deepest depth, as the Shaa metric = 2.0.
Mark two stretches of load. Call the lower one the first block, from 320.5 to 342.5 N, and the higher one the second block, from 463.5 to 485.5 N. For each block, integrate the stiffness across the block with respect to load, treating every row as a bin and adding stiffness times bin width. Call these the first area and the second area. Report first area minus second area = 62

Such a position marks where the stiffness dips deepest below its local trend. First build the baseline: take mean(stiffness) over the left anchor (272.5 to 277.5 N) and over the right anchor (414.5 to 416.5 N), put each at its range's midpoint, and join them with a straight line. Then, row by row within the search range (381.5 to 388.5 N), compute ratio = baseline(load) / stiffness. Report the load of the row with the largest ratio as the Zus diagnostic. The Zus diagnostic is 386.0 N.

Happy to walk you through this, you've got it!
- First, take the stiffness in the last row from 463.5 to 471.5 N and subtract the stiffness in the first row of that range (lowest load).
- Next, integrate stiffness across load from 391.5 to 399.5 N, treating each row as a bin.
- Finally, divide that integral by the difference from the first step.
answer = -50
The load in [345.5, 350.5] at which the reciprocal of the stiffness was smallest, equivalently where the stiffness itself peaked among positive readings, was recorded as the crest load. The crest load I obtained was 346.0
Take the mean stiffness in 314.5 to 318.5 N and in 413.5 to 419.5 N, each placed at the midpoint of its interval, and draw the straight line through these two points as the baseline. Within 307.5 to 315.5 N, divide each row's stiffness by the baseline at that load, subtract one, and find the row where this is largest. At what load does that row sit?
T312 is 311.0 N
